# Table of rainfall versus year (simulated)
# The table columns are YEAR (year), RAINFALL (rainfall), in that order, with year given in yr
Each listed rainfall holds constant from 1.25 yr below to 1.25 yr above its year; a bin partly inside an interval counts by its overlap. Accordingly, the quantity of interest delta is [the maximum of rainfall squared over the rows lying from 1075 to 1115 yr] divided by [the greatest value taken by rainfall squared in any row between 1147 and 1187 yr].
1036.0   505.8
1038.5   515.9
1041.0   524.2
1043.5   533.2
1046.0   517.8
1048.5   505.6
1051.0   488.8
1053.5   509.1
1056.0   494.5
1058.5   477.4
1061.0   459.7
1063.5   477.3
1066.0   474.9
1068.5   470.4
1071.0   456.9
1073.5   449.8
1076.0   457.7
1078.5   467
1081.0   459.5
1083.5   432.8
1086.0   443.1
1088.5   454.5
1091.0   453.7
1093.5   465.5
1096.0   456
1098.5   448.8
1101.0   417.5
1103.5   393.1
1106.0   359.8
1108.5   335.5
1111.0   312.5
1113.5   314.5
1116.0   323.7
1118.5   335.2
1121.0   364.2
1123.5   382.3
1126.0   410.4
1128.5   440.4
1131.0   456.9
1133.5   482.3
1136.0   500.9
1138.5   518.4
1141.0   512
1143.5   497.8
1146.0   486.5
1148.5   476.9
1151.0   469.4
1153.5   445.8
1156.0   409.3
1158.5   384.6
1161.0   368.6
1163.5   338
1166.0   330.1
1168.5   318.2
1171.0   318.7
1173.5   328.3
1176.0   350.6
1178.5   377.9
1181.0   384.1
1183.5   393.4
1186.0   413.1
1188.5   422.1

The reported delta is 0.96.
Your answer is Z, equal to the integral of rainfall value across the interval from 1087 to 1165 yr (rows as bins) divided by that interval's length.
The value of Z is 420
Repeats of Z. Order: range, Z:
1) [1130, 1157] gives 479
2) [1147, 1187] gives 382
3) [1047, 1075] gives 479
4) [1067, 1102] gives 453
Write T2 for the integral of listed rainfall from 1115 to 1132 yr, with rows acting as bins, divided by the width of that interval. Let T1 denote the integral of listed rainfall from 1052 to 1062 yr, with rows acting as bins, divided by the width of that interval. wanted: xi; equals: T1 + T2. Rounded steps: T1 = 486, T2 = 388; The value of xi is 873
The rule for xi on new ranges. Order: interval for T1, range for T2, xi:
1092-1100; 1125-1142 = 930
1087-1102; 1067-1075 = 909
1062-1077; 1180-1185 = 855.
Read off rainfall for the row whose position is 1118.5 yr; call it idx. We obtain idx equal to 335.2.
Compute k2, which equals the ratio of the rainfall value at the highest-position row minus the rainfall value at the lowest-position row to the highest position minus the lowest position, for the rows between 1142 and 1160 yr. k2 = -7.5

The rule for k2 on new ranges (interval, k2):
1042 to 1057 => -3.1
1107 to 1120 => 0.0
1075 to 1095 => 0.4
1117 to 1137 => 9.5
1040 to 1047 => -1.3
